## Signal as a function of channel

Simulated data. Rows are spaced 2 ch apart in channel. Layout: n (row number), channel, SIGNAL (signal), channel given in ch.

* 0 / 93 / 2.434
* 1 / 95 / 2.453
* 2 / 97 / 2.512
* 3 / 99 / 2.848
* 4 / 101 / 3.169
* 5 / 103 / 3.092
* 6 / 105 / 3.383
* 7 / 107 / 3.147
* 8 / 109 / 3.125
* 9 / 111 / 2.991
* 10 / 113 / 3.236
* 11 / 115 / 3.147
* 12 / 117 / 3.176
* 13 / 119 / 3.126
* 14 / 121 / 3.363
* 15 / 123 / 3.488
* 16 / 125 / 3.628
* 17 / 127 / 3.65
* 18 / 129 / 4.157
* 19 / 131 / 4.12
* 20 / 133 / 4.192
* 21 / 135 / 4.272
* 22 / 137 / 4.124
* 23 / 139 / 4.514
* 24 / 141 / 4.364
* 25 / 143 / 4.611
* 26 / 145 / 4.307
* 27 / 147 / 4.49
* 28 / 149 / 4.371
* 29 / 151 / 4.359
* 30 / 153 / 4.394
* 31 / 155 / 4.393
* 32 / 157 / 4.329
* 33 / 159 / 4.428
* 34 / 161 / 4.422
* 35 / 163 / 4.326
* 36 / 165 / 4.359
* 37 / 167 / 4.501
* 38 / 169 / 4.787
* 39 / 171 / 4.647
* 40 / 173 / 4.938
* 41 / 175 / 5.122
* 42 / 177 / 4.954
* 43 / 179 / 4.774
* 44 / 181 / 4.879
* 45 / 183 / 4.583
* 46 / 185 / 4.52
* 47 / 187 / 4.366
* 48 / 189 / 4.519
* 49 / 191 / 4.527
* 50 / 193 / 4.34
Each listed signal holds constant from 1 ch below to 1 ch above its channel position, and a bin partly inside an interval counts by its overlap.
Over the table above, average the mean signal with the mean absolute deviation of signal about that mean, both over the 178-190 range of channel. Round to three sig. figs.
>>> 2.38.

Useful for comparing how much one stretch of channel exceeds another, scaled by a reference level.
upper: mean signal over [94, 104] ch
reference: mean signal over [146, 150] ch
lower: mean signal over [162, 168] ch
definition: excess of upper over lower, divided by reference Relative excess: -0.36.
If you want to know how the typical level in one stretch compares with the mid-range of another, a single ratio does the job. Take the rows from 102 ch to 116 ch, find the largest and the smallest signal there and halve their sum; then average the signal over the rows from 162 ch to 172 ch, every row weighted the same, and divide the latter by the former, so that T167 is 1.42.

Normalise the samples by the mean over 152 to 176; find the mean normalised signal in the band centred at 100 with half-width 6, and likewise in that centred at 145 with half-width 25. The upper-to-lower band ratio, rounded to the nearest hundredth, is 1.46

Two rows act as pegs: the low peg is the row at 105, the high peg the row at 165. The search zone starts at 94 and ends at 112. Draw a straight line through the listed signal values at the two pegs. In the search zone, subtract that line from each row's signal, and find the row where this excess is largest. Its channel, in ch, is 105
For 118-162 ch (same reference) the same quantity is 143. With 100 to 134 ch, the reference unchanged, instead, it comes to 129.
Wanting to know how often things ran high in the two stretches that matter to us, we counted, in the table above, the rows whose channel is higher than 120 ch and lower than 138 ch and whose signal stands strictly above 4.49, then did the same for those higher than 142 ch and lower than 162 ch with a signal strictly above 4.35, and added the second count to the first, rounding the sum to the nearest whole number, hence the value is 8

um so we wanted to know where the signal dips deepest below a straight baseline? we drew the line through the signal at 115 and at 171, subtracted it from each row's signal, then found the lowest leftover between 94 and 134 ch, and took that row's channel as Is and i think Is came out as 95 ch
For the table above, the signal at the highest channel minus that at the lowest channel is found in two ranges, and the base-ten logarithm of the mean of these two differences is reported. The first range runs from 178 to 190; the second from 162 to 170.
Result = -0.99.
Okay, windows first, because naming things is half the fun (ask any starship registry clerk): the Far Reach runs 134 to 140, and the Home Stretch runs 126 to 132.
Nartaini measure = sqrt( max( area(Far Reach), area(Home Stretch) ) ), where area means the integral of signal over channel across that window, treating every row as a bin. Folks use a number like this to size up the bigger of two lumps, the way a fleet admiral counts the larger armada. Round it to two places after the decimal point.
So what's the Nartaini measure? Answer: 5.08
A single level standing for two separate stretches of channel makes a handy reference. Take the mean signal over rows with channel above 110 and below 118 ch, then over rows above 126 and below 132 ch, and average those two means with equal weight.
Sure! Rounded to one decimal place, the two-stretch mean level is 3.6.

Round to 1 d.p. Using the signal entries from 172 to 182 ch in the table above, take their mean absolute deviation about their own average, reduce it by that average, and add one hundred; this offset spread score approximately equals 95.2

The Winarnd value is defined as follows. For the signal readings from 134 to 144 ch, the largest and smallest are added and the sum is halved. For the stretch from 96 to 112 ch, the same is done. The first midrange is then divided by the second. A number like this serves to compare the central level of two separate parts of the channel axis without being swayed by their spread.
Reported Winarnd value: 1.48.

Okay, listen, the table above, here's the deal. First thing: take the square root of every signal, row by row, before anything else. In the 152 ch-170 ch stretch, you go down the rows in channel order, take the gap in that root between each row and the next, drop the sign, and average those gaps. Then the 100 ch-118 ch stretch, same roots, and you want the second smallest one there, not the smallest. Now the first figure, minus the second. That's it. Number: -1.74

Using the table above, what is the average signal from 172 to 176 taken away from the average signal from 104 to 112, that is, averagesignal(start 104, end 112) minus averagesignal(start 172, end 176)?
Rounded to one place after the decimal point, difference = -1.9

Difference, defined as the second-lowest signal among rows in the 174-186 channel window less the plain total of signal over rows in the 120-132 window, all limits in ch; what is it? -17.8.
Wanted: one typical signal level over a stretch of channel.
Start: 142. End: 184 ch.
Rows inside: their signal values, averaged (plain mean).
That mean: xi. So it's 4.6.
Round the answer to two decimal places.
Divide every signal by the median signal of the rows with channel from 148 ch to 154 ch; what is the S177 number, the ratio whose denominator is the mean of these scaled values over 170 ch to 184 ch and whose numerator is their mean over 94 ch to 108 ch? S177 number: 0.61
